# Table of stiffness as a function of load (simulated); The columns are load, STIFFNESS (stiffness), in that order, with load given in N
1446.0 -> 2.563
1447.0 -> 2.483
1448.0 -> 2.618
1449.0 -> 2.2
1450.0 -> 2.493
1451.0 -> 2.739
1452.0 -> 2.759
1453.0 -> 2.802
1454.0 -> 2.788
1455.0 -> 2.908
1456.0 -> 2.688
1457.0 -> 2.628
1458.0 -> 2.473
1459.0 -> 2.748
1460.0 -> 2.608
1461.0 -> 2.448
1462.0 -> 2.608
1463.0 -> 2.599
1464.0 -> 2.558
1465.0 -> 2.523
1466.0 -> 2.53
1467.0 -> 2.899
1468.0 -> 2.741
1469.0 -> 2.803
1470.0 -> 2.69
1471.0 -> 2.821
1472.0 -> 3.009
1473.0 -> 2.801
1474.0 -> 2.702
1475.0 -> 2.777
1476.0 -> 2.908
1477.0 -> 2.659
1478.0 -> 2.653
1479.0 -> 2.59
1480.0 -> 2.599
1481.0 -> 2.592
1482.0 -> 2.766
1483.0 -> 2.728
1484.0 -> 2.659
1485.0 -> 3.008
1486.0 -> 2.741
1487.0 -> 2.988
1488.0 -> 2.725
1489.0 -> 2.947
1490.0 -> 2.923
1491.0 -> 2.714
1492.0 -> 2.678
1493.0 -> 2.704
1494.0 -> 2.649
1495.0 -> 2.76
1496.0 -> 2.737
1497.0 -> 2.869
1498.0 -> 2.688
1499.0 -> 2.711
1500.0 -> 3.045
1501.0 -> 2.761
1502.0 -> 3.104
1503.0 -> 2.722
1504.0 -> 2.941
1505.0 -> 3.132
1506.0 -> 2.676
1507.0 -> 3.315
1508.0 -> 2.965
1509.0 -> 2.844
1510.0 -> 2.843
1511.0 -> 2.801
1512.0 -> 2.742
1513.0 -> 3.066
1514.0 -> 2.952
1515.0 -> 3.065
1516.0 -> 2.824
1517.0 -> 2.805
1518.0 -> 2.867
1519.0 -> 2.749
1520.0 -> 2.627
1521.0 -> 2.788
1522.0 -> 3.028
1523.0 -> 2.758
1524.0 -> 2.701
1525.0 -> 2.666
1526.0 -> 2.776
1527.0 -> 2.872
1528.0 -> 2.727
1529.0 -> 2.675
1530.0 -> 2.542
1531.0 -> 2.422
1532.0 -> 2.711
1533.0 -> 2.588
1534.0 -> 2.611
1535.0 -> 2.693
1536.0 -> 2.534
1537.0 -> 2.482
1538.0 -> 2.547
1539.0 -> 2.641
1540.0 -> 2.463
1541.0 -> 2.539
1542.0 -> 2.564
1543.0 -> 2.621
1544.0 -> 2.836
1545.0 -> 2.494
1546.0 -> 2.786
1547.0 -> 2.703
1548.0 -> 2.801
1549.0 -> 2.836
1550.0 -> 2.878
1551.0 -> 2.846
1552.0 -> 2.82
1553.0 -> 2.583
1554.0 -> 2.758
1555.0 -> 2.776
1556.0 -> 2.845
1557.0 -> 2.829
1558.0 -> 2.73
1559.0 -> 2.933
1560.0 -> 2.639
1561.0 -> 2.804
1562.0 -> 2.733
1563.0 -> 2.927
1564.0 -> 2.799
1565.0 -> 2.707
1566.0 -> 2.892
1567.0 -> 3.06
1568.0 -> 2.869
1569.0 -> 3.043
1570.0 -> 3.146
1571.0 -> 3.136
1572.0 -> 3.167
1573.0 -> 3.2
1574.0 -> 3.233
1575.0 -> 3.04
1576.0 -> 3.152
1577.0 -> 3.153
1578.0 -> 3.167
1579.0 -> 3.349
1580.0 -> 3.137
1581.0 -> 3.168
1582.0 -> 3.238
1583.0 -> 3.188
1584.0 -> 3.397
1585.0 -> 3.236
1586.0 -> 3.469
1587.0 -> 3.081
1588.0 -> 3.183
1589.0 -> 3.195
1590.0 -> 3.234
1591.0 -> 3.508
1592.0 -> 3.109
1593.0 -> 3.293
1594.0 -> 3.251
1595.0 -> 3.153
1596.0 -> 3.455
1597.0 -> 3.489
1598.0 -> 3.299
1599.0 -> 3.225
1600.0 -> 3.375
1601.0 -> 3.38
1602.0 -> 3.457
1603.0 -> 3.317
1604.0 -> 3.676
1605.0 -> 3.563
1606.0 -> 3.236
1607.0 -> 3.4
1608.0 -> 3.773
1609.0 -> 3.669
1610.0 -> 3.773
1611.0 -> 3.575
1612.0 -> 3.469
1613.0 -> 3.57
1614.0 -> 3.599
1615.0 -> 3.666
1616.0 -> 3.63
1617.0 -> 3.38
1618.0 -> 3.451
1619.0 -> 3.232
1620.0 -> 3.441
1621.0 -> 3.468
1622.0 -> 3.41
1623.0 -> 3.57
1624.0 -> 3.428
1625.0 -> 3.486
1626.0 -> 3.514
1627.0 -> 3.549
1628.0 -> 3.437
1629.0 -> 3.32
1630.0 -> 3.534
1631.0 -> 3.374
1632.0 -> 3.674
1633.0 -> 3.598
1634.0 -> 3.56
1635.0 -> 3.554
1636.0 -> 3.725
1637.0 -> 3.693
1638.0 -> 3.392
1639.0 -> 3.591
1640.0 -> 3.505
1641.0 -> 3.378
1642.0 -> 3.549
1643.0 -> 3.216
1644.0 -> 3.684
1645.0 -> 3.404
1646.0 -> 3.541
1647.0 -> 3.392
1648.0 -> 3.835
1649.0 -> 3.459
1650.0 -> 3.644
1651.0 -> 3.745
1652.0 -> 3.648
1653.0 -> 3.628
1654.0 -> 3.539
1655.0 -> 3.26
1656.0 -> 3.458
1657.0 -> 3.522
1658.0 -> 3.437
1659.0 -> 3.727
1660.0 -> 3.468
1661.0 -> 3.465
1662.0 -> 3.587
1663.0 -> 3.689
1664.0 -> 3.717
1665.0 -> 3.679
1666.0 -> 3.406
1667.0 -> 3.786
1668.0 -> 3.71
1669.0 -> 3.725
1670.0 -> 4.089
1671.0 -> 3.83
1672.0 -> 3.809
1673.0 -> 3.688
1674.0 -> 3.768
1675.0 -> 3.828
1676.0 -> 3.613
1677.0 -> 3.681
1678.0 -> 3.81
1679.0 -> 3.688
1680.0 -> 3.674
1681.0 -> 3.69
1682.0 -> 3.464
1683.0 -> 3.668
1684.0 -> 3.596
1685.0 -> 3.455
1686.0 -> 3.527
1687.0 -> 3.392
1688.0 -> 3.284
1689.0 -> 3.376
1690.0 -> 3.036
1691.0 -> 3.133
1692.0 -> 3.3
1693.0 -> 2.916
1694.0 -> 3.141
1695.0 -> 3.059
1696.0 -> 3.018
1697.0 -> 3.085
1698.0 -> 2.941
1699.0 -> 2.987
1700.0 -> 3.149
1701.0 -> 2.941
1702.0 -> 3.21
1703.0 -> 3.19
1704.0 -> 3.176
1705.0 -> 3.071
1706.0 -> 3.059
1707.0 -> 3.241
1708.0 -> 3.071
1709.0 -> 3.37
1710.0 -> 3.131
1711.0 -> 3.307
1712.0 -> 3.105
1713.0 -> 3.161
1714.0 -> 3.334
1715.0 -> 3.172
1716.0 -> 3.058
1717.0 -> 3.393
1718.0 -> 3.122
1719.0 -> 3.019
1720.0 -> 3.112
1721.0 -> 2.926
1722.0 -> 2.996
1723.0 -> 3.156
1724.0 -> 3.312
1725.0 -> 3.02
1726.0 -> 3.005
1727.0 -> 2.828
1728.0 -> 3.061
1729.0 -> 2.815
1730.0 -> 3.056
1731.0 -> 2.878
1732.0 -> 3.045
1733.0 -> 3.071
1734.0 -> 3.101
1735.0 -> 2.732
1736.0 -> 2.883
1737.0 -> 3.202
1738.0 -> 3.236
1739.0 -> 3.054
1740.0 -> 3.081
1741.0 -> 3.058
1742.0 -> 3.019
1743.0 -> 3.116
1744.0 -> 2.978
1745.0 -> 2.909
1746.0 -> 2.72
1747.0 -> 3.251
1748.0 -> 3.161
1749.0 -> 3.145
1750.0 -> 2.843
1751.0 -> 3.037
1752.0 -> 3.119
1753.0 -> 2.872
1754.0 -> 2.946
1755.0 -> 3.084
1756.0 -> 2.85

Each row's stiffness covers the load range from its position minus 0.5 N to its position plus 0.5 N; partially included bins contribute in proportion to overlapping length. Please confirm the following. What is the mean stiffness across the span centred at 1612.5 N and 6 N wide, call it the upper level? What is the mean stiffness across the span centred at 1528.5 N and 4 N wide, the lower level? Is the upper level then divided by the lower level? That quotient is 1.33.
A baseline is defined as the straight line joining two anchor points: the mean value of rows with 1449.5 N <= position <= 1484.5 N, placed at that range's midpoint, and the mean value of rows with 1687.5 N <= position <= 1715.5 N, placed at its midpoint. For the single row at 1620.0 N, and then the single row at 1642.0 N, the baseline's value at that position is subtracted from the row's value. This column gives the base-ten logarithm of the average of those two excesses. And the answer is -0.31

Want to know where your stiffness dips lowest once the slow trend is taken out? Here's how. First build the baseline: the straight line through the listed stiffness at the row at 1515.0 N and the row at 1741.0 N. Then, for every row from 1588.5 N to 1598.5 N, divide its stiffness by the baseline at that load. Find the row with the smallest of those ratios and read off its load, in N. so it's 1592.0 N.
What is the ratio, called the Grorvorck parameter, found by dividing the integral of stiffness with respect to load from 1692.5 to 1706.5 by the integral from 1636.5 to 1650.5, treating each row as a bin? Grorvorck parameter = 0.87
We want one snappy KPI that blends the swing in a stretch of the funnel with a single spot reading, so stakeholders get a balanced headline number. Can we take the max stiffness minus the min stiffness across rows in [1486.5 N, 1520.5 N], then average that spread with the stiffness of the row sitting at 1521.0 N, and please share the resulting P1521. 1.74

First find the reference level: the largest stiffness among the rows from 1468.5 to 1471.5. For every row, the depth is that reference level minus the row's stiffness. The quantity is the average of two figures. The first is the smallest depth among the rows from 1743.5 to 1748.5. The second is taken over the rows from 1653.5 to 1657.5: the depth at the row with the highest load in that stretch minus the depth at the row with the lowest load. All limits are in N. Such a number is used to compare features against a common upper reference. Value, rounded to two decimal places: -0.21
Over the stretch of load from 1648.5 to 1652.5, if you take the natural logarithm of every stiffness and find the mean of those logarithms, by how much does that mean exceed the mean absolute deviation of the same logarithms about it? 1.26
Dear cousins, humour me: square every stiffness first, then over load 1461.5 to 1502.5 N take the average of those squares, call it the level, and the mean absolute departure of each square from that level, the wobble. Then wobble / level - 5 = -4.92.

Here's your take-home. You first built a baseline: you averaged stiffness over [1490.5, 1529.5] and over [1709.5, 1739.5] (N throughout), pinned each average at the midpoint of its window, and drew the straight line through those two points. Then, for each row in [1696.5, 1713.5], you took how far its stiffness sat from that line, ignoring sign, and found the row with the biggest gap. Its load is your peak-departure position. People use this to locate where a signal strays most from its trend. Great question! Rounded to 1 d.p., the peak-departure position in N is 1709.0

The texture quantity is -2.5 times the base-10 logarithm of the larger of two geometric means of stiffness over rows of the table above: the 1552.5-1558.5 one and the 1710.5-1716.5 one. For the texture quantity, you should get -1.3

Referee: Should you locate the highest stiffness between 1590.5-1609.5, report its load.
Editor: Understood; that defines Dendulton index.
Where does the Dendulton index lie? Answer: 1608.0 N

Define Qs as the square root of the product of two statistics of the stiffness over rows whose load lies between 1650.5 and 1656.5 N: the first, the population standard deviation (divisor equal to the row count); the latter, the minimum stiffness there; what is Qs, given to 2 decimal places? 0.71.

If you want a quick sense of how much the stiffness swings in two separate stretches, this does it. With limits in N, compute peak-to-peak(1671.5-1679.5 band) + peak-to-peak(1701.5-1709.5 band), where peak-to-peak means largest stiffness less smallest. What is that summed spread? 0.53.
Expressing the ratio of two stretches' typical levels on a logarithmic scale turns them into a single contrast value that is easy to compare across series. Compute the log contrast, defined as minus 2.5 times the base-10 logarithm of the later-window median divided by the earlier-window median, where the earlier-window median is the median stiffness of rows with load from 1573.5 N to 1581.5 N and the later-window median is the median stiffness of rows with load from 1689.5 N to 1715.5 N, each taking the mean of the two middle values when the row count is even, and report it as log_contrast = 0.01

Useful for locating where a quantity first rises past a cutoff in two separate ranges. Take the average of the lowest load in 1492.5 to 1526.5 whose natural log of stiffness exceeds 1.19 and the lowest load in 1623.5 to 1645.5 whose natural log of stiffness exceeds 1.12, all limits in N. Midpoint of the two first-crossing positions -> 1565.5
